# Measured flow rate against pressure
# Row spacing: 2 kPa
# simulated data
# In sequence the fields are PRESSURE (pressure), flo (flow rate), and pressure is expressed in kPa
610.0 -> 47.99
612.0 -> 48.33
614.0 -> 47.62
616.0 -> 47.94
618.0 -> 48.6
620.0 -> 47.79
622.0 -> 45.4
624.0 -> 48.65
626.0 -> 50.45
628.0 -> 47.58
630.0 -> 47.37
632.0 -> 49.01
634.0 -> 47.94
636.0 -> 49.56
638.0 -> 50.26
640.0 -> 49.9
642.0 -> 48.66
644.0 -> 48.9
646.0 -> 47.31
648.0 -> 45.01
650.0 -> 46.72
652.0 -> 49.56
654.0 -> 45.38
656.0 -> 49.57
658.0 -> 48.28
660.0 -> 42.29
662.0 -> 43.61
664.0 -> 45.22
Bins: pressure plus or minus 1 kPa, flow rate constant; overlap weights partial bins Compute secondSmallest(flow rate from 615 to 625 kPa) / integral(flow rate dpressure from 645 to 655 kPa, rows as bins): 0.102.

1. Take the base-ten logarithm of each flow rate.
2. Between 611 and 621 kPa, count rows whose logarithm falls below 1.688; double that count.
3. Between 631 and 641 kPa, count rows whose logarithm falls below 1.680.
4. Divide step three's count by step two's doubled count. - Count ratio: 0.00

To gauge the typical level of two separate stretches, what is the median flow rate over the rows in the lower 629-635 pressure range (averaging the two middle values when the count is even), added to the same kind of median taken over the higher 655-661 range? 96.2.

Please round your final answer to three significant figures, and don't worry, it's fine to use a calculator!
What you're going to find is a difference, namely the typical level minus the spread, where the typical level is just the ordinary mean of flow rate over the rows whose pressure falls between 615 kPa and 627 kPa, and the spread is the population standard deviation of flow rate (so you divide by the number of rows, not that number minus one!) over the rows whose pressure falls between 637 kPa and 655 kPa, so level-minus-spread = 46.3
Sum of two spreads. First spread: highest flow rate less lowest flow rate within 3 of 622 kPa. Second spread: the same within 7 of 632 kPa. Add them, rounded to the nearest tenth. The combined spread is 6.3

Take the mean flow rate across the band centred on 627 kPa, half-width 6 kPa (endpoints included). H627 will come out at 48.1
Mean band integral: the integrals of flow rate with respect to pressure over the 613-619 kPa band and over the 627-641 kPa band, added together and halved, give 486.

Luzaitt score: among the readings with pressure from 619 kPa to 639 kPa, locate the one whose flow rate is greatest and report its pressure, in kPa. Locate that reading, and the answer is 626.0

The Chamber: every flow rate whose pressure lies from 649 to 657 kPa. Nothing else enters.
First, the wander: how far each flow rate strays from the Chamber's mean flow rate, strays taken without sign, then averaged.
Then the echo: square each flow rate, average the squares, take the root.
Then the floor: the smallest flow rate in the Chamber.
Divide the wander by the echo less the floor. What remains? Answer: 0.7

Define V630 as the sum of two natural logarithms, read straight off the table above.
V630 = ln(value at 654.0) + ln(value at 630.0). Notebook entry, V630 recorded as 7.67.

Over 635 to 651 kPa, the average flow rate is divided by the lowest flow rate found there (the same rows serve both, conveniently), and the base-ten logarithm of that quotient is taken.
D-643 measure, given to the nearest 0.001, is 0.031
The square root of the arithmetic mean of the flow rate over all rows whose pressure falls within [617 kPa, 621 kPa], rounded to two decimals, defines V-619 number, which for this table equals 6.94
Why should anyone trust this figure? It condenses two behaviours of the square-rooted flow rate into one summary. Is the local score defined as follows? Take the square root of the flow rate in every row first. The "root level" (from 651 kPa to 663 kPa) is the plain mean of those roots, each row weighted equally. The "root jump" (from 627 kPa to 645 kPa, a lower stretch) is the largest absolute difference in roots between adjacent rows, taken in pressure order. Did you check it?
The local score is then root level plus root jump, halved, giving 3.47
